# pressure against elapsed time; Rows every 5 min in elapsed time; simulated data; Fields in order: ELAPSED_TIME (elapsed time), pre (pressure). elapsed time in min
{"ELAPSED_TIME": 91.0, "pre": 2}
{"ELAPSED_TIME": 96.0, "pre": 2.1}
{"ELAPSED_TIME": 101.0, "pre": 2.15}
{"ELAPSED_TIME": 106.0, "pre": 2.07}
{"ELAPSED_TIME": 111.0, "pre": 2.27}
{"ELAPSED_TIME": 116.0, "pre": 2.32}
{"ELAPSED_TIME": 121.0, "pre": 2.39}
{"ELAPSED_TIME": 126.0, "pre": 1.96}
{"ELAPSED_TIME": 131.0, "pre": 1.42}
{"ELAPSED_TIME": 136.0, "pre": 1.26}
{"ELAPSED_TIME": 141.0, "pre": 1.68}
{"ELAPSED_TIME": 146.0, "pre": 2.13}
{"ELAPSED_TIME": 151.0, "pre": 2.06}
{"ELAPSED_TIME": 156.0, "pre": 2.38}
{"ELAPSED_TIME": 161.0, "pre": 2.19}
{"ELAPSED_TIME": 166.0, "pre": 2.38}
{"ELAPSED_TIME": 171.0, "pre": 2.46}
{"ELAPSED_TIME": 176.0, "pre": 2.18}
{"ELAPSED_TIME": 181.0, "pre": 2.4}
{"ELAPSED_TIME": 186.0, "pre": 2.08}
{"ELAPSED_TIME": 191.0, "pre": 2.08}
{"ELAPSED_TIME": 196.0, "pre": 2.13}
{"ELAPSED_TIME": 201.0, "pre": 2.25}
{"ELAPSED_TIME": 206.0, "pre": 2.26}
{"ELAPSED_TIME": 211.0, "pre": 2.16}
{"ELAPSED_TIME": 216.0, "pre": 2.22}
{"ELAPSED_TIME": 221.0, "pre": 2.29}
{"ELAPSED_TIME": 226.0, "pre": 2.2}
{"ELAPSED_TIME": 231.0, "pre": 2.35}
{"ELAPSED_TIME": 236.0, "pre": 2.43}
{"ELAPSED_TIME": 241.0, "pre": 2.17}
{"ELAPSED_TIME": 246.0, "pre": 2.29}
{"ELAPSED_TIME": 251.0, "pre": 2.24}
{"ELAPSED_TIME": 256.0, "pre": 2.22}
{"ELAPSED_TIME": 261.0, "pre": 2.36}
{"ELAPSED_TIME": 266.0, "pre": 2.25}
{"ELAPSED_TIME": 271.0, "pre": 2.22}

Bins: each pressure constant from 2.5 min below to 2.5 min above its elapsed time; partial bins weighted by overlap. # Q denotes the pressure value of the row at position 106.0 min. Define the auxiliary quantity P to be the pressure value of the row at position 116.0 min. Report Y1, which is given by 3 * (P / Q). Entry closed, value 3.4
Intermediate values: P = 2.32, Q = 2.07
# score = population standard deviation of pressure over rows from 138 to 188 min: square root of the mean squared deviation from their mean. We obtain 0.22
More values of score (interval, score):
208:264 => 0.08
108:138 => 0.45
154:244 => 0.12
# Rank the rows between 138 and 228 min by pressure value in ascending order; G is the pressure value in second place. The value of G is 2.06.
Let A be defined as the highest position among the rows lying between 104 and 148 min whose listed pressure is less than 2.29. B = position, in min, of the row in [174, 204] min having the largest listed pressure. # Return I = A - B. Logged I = -35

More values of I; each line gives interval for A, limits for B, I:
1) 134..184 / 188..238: -60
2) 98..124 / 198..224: -110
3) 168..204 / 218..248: -35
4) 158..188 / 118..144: 65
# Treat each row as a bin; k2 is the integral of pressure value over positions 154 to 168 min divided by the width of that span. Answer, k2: 2.31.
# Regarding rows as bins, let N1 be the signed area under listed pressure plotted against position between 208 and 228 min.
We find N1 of 44.4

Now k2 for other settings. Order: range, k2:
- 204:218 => 2.21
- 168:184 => 2.34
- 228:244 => 2.31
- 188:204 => 2.15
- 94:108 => 2.11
